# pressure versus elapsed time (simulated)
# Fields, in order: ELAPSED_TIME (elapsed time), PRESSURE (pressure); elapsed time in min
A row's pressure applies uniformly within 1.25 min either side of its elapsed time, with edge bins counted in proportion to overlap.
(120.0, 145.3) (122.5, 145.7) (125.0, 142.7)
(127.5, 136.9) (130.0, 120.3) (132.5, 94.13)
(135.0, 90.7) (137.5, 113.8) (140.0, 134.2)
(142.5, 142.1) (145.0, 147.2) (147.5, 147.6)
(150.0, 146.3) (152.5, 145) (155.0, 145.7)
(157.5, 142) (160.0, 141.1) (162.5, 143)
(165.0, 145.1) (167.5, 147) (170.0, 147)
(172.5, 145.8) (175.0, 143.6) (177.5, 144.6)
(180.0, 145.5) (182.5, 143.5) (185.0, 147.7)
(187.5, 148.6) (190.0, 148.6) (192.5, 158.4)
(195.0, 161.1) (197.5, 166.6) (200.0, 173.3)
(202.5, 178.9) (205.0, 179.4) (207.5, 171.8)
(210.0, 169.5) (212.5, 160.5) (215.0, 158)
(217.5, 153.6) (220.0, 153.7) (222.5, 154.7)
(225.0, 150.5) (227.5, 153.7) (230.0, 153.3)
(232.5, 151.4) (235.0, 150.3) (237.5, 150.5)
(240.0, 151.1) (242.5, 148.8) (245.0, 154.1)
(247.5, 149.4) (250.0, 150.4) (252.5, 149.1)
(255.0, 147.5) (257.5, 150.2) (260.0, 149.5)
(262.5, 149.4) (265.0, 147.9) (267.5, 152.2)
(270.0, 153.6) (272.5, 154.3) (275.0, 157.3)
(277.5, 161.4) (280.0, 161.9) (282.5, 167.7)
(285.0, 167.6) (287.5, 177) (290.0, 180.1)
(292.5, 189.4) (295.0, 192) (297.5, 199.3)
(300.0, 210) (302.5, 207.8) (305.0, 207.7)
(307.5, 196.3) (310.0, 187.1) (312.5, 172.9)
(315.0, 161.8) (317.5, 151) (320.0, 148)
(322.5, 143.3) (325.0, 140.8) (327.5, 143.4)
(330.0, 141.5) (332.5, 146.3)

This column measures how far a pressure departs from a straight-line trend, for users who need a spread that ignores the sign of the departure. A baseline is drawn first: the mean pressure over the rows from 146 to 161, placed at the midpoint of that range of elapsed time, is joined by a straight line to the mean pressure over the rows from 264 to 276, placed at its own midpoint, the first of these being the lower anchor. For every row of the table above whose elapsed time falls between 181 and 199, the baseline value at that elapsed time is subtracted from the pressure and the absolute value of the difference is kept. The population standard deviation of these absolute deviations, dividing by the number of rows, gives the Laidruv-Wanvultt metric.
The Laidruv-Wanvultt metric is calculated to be 6.7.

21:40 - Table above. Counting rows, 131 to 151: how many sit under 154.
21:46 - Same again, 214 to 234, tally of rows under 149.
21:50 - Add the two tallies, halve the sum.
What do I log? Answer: 4.0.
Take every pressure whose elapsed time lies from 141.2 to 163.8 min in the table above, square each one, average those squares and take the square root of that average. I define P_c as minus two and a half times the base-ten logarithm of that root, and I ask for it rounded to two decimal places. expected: -5.40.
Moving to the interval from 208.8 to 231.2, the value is -5.49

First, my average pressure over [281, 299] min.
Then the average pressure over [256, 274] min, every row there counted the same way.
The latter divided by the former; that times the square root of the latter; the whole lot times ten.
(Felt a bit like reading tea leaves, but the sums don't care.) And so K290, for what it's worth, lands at 102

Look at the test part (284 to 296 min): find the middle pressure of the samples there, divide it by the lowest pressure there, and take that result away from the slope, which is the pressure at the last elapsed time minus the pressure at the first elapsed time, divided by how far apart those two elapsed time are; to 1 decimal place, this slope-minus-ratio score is 1.4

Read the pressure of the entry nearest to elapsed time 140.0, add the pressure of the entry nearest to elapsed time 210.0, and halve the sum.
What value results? 152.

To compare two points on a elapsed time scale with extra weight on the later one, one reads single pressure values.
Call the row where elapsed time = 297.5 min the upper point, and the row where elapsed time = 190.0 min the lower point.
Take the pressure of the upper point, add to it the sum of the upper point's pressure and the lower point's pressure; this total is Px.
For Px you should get 547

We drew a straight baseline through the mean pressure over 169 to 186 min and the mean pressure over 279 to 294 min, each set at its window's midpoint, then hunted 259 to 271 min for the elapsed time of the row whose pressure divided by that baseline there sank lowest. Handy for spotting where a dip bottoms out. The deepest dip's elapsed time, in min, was 265.0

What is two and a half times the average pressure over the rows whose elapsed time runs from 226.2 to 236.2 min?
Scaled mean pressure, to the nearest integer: 380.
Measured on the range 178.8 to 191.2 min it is 367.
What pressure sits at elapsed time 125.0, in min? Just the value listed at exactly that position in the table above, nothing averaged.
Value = 142.7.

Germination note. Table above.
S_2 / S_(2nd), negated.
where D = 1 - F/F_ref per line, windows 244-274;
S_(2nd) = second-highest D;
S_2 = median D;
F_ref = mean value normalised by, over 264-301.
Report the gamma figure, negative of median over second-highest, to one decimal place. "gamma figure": -0.9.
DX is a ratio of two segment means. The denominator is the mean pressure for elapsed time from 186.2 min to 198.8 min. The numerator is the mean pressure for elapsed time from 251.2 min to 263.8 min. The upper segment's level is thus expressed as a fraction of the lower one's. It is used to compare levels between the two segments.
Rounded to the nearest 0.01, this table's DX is 0.95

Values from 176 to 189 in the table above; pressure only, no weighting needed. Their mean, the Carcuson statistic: 146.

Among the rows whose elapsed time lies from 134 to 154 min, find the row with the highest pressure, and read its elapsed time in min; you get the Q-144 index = 147.5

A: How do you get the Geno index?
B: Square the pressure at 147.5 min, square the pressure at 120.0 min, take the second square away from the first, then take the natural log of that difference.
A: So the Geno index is 6.5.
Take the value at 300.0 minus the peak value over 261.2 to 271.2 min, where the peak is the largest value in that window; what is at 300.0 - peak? 56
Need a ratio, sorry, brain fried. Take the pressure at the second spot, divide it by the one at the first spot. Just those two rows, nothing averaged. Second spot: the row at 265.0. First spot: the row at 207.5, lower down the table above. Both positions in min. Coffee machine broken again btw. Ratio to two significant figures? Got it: 0.86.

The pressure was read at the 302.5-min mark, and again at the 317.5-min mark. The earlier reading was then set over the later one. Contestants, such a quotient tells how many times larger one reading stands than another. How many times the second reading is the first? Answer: 1.38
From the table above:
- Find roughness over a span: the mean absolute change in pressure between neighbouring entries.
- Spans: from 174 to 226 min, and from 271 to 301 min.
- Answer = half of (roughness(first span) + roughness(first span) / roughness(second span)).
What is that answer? 2.1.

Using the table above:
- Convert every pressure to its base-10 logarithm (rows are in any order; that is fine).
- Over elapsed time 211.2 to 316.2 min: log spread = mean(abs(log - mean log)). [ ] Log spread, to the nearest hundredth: 0.04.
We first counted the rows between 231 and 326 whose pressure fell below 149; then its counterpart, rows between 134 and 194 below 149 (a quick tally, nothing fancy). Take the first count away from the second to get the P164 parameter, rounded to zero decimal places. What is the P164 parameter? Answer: 17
